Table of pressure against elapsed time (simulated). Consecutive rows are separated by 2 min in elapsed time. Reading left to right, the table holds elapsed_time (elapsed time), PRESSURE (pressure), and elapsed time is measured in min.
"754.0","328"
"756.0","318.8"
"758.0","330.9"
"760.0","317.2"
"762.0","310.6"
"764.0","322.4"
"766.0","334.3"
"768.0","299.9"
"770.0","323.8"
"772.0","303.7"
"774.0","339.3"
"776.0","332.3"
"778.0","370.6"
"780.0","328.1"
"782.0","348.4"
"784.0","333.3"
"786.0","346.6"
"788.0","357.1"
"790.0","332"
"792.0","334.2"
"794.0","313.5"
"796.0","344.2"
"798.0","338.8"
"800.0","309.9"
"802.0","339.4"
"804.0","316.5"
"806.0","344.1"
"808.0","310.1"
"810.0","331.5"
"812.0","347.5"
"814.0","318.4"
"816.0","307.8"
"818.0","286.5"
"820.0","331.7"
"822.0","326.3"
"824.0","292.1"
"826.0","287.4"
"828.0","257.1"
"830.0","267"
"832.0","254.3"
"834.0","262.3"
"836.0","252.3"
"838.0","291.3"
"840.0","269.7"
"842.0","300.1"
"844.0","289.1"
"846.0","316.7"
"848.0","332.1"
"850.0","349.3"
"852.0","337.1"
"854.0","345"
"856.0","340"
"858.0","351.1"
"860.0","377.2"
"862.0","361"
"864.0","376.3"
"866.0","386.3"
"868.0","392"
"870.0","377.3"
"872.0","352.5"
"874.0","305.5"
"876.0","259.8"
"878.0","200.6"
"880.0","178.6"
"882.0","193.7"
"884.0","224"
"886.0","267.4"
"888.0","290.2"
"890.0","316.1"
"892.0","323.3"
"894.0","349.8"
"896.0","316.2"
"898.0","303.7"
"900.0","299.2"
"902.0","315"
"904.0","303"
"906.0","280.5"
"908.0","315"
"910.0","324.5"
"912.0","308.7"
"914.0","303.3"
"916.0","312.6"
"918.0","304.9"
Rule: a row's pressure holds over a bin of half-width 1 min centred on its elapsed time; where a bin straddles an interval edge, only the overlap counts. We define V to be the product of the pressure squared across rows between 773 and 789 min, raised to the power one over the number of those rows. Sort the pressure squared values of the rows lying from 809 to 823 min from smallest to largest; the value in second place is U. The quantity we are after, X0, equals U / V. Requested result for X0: 0.8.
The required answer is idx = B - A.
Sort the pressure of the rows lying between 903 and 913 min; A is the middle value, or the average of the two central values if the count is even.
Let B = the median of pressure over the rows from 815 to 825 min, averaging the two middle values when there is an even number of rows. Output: -1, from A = 309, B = 308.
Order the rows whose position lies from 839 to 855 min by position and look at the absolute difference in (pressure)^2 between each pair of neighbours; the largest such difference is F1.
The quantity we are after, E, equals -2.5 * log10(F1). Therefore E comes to -10.60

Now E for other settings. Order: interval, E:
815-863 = -11.12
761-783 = -11.18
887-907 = -10.87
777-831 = -11.18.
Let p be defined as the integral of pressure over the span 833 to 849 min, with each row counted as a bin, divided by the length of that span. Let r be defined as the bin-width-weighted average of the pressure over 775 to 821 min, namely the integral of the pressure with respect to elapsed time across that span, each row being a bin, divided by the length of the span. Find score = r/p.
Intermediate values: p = 289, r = 331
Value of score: 1.15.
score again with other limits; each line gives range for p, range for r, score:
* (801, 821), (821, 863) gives 0.95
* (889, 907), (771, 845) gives 1.01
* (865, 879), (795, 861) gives 0.96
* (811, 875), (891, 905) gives 0.99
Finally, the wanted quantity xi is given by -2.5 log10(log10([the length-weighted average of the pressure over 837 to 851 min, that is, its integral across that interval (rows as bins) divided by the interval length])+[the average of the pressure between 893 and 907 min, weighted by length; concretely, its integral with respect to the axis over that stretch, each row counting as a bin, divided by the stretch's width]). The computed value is -6.24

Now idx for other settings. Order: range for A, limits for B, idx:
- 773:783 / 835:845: -50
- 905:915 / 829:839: -46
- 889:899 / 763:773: 6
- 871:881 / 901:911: 55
